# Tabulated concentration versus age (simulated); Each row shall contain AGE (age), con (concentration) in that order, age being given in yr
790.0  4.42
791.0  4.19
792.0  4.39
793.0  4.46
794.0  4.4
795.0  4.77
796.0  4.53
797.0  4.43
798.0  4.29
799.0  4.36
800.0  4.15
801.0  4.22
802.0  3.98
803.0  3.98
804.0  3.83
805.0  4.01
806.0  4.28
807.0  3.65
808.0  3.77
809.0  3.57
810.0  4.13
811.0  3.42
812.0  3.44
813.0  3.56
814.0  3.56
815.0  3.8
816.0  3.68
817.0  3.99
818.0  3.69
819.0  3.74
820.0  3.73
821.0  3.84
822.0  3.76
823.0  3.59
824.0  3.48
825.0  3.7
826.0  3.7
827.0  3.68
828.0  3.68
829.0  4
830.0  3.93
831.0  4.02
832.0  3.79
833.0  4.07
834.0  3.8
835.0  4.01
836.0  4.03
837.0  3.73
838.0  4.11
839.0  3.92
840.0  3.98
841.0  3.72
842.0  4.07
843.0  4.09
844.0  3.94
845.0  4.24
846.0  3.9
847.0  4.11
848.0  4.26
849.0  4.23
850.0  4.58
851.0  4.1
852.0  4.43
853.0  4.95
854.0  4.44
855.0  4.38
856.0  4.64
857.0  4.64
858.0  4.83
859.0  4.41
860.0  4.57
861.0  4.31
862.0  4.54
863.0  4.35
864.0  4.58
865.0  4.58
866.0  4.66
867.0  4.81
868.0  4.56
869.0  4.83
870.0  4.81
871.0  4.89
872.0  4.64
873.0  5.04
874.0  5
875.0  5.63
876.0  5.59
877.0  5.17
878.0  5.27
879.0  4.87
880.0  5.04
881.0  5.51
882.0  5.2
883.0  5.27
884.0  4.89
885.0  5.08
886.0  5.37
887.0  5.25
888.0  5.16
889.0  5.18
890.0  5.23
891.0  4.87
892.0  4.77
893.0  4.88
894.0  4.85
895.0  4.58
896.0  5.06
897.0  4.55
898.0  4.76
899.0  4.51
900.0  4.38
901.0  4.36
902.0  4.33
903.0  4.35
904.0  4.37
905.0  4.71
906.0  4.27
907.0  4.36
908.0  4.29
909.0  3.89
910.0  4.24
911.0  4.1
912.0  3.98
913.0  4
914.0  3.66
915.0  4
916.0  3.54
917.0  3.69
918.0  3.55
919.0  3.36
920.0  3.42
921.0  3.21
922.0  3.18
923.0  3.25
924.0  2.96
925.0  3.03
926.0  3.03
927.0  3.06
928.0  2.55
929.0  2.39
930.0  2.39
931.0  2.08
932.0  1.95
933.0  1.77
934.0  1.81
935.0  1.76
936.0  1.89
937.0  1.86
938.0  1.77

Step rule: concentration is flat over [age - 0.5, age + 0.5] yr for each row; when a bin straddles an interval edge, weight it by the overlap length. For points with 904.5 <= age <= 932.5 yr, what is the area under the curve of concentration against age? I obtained 96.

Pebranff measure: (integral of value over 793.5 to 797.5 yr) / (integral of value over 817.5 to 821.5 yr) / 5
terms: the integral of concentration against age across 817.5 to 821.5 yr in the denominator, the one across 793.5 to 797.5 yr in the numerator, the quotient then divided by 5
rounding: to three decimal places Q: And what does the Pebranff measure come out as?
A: 0.242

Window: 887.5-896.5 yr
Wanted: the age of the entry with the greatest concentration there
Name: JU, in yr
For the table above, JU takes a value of 890.0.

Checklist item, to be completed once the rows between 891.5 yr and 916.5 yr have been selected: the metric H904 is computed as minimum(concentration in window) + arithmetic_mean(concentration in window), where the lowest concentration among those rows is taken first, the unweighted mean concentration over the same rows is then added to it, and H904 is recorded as 7.9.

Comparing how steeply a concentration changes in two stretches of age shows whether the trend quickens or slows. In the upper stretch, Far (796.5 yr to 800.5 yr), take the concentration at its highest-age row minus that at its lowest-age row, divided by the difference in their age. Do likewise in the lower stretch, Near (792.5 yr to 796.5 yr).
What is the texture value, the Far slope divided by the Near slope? -4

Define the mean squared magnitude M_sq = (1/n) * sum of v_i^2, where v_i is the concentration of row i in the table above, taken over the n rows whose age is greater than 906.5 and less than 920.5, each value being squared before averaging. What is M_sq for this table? 15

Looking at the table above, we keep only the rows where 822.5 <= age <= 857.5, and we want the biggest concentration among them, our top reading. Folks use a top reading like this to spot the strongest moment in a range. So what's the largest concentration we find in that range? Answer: 4.95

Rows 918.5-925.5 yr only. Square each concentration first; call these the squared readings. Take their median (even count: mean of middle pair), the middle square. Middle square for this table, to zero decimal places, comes 10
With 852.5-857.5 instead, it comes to 22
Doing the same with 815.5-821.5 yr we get 14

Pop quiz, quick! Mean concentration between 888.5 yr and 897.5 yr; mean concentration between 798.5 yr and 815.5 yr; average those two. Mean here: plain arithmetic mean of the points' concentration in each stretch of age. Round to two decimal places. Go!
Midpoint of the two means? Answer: 4.38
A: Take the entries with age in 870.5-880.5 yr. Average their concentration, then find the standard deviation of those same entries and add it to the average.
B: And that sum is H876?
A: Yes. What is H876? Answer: 5.4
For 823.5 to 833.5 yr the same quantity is 4.0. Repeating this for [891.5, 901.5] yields 4.9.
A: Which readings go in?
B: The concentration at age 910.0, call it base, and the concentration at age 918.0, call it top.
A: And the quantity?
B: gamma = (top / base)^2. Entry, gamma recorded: 0.70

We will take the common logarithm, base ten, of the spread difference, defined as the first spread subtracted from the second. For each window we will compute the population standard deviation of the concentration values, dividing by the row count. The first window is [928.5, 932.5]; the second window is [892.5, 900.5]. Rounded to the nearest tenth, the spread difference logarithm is -1.7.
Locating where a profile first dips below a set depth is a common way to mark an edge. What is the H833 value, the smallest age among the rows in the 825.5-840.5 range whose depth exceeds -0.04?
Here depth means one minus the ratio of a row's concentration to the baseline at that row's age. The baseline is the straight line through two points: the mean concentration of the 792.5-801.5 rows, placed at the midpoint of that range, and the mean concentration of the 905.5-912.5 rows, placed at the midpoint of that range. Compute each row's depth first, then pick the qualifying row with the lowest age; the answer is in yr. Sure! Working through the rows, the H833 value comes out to 826.0 yr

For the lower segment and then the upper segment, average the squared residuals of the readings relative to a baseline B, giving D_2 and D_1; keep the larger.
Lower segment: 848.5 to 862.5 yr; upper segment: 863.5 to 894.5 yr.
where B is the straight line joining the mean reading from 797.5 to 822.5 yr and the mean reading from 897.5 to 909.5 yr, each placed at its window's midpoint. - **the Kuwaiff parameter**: 0.7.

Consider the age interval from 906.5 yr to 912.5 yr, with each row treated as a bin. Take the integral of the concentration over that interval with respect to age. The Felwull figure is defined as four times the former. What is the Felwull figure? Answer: 99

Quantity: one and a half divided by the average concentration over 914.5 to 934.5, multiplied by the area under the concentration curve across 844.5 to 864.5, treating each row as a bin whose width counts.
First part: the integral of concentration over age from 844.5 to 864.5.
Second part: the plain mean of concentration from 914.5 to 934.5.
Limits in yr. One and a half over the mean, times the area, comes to 46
